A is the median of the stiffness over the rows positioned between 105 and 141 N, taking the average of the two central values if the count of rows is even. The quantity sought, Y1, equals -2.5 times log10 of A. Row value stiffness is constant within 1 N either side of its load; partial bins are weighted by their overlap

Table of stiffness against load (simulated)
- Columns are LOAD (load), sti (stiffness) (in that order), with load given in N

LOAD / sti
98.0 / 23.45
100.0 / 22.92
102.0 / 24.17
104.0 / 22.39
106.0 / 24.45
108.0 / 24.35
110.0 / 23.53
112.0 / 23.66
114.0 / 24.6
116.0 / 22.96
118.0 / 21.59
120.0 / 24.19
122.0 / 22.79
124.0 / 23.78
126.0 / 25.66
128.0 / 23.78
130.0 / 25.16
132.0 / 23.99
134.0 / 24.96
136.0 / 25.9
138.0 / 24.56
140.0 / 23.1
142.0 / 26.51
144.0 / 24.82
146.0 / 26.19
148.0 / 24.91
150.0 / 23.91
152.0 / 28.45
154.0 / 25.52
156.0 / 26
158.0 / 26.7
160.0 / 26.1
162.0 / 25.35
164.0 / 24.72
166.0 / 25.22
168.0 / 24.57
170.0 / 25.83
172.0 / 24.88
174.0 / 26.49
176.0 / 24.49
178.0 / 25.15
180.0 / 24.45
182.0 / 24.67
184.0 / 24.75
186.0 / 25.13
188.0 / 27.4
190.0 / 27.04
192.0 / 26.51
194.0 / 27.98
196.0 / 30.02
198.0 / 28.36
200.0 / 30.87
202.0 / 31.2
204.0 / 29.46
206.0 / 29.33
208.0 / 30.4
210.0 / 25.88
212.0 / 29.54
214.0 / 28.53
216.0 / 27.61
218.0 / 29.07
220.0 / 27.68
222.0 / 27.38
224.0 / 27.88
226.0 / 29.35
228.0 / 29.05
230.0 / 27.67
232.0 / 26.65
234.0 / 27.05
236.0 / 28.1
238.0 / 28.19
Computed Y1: -3.45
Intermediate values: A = 24.1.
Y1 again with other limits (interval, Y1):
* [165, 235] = -3.59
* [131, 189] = -3.50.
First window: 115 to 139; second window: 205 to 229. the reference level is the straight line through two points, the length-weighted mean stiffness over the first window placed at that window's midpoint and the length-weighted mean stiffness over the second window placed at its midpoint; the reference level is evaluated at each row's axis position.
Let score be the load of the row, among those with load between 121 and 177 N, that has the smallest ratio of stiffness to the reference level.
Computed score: 176.0 N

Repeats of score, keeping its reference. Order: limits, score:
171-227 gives 180.0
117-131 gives 118.0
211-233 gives 232.0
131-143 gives 140.0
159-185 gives 180.0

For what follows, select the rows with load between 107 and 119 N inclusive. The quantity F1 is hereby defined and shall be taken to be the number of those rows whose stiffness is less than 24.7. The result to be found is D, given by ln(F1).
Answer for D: 1.8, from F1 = 6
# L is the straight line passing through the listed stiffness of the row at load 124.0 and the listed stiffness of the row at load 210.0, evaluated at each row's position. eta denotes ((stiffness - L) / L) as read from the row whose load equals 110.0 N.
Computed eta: 0.00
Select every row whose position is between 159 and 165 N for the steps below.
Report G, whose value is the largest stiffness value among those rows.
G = 26.1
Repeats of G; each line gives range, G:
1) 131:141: 25.9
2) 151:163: 28.45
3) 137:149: 26.51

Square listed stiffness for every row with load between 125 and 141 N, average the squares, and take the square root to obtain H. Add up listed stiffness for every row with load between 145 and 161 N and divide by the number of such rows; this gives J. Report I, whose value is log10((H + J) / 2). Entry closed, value 1.40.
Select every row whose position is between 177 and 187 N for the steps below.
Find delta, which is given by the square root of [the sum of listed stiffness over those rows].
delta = 11.1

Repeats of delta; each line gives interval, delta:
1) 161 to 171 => 11.2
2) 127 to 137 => 11.1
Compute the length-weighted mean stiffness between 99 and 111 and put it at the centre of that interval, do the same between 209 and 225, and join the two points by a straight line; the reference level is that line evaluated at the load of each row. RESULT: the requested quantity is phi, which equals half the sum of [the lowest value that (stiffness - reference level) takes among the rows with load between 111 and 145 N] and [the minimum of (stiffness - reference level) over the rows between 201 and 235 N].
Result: -2.21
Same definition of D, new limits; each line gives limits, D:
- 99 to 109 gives 1.6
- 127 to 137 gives 0.7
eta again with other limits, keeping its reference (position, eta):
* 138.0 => 0.02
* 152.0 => 0.16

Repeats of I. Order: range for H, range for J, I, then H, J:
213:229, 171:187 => 1.43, 28.3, 25.0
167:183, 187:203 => 1.43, 25.1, 28.7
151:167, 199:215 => 1.44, 26.0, 29.4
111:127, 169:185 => 1.39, 23.7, 25.1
